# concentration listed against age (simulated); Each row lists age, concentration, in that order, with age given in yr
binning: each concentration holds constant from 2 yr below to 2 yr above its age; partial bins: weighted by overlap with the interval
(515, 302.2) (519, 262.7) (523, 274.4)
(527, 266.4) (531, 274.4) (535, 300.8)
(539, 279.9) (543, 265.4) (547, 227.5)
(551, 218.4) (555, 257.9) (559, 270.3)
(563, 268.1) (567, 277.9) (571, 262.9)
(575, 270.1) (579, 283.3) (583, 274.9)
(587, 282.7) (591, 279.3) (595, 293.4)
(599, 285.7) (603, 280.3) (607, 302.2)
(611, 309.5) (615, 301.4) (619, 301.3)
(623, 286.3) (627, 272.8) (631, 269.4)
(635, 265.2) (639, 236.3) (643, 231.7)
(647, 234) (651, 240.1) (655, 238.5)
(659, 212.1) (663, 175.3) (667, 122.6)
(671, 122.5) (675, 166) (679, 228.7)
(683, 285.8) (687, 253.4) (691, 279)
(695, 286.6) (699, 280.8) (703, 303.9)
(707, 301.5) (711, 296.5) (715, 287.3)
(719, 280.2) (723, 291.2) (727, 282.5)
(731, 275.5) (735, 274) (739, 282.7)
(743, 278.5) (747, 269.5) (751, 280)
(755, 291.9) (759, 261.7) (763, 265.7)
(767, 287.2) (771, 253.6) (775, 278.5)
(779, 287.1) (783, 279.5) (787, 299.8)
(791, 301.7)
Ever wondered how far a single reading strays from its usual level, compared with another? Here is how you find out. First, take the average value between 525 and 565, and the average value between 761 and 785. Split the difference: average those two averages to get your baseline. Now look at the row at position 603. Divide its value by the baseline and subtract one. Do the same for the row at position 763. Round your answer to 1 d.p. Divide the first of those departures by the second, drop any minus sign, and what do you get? 3.3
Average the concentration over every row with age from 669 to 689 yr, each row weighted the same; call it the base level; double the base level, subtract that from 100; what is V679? -323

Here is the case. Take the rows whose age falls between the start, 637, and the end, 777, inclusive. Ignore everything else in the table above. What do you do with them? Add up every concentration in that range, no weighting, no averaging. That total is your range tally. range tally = 8935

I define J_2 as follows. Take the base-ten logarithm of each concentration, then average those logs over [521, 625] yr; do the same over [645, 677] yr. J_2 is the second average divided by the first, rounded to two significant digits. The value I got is 0.93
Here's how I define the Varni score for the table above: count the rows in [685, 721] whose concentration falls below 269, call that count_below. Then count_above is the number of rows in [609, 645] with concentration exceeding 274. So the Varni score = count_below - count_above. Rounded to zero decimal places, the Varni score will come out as -3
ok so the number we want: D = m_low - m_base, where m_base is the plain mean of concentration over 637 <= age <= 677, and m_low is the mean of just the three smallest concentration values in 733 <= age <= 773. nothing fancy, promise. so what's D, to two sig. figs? 62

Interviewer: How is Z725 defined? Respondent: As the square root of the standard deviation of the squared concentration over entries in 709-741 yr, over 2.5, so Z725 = 26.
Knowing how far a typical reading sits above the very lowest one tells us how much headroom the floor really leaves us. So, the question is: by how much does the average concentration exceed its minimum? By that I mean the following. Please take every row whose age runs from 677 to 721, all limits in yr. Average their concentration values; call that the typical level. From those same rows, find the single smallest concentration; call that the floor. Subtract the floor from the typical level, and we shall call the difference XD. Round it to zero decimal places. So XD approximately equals 52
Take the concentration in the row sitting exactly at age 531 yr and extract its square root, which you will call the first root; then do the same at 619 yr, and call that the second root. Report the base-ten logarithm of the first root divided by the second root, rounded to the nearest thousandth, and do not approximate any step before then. -0.020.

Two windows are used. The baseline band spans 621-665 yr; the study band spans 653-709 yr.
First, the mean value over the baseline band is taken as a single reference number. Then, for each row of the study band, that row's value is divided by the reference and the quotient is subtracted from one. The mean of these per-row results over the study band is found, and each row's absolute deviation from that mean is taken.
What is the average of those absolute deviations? 0.22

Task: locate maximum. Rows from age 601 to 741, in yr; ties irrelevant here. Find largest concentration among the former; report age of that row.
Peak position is 611 yr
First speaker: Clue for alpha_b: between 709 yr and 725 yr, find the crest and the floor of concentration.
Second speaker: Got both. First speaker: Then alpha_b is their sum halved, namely 288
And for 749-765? 277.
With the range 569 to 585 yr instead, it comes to 273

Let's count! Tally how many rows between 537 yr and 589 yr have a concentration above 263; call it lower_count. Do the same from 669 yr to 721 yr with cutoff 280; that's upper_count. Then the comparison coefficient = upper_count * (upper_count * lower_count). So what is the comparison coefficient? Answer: 576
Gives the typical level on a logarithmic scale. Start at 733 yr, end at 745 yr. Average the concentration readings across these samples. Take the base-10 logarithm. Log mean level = 2.44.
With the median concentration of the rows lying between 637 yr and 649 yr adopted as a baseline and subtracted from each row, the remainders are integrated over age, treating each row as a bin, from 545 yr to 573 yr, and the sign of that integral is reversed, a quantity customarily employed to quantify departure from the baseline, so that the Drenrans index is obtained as -580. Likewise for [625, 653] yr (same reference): -446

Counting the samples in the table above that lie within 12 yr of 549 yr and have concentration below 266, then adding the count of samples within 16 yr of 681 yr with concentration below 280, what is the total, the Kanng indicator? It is 10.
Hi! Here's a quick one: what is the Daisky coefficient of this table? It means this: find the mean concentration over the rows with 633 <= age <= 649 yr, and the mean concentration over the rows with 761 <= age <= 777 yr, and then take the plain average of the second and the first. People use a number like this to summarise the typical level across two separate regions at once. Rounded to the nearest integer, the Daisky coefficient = 257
